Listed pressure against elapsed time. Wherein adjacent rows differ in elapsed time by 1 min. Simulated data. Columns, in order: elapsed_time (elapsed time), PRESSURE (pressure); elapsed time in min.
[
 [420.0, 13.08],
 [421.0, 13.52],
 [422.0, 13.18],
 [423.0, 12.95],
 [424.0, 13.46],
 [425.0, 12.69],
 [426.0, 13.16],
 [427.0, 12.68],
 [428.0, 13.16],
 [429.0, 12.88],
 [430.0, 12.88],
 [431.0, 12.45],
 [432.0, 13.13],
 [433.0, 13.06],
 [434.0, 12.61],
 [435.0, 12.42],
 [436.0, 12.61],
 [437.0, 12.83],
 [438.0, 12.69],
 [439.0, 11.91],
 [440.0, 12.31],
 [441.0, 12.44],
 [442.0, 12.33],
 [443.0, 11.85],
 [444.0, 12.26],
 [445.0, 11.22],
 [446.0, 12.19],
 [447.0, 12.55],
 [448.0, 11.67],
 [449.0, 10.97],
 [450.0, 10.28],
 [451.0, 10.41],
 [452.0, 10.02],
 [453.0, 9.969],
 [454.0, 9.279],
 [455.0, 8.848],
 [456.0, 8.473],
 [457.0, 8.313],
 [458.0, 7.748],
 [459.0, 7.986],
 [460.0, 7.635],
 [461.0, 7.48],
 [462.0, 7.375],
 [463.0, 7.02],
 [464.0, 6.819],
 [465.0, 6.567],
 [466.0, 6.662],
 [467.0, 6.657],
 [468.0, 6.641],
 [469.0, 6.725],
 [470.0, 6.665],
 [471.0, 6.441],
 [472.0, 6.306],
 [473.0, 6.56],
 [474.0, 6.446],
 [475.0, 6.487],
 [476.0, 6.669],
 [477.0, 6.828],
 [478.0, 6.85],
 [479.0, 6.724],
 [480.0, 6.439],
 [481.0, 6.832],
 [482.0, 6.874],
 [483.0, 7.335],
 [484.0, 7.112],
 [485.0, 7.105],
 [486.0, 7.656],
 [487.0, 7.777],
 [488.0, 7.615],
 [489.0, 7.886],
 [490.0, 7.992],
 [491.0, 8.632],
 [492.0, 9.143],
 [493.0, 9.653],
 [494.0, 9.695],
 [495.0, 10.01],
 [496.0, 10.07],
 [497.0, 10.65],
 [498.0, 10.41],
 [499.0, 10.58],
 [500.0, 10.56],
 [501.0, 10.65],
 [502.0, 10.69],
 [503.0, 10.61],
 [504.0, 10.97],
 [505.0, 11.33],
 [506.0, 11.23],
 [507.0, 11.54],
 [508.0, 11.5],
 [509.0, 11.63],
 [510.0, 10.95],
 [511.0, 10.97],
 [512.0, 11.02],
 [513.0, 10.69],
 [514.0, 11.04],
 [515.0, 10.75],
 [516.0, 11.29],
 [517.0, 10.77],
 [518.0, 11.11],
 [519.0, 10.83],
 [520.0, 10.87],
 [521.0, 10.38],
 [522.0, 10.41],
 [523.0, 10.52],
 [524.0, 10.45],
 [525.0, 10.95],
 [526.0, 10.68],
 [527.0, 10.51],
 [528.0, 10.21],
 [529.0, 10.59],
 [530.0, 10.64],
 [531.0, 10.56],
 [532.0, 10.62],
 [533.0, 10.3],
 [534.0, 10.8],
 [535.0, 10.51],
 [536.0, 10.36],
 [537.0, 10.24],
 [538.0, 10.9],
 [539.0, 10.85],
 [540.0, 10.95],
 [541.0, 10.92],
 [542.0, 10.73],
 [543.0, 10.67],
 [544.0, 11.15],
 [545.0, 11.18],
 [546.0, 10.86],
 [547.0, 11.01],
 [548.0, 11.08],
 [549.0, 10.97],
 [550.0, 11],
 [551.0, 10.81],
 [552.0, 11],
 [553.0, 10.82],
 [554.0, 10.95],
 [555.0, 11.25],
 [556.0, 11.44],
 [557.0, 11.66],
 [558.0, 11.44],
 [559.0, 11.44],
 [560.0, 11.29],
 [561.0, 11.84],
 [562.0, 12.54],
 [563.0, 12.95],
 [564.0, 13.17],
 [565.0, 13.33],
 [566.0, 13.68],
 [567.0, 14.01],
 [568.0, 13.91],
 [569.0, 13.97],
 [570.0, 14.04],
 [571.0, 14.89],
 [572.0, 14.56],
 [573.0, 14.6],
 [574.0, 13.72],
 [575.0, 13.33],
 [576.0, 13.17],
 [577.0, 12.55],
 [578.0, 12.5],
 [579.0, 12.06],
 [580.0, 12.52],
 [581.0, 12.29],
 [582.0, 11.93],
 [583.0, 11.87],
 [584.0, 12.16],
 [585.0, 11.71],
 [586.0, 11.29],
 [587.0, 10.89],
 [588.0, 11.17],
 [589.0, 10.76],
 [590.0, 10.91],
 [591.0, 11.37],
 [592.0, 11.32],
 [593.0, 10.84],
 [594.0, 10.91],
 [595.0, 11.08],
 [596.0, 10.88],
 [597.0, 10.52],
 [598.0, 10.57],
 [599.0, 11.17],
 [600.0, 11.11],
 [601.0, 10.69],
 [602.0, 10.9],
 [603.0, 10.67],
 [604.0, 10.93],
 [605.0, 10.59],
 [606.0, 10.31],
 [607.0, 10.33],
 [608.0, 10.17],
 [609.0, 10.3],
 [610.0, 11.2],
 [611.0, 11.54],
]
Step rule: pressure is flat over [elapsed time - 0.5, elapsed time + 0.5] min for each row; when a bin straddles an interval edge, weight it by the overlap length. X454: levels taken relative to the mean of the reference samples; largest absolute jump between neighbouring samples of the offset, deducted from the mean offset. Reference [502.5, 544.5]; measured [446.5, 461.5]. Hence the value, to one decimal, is -2.2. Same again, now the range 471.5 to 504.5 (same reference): -3.1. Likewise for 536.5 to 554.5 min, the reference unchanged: -0.6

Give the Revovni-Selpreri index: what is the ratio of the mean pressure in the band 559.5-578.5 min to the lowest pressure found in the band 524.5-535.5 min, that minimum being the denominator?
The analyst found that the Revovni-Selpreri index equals 1.31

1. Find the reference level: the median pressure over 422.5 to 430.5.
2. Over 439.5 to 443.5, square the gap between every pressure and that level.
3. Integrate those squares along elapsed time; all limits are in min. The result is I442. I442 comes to 2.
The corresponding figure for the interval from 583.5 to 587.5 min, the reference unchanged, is 9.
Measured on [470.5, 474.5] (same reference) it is 168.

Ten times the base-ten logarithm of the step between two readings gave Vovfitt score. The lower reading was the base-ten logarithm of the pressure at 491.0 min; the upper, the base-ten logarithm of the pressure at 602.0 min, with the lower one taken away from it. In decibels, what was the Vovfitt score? -9.9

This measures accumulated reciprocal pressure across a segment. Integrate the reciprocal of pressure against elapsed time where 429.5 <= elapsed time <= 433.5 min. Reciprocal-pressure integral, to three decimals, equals 0.311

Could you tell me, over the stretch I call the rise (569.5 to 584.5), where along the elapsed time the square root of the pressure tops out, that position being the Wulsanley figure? 571.0 min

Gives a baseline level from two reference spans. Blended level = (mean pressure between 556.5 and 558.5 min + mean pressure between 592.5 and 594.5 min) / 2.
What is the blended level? 11.2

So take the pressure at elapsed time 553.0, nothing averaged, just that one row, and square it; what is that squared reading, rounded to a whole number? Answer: 117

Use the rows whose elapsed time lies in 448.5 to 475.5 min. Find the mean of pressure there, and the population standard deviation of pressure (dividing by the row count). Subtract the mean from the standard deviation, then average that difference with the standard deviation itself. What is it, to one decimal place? -2.5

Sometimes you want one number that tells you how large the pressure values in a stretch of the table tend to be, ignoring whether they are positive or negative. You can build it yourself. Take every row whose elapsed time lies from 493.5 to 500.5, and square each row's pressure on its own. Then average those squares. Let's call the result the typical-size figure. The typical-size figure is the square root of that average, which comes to 10.3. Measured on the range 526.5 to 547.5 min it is 10.7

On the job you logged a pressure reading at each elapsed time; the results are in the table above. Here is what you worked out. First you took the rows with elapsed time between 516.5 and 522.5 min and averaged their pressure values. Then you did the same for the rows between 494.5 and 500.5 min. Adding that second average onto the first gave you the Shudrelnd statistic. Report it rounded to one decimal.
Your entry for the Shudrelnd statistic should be 21.1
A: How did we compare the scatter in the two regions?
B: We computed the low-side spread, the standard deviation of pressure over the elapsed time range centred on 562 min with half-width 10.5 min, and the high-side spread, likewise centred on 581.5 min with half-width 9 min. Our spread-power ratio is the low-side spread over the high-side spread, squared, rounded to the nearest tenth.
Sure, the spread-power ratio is 1.7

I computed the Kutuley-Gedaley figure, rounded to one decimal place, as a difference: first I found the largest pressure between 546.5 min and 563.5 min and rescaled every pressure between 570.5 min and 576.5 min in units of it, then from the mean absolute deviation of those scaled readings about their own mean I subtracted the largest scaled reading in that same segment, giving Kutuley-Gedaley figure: -1.1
